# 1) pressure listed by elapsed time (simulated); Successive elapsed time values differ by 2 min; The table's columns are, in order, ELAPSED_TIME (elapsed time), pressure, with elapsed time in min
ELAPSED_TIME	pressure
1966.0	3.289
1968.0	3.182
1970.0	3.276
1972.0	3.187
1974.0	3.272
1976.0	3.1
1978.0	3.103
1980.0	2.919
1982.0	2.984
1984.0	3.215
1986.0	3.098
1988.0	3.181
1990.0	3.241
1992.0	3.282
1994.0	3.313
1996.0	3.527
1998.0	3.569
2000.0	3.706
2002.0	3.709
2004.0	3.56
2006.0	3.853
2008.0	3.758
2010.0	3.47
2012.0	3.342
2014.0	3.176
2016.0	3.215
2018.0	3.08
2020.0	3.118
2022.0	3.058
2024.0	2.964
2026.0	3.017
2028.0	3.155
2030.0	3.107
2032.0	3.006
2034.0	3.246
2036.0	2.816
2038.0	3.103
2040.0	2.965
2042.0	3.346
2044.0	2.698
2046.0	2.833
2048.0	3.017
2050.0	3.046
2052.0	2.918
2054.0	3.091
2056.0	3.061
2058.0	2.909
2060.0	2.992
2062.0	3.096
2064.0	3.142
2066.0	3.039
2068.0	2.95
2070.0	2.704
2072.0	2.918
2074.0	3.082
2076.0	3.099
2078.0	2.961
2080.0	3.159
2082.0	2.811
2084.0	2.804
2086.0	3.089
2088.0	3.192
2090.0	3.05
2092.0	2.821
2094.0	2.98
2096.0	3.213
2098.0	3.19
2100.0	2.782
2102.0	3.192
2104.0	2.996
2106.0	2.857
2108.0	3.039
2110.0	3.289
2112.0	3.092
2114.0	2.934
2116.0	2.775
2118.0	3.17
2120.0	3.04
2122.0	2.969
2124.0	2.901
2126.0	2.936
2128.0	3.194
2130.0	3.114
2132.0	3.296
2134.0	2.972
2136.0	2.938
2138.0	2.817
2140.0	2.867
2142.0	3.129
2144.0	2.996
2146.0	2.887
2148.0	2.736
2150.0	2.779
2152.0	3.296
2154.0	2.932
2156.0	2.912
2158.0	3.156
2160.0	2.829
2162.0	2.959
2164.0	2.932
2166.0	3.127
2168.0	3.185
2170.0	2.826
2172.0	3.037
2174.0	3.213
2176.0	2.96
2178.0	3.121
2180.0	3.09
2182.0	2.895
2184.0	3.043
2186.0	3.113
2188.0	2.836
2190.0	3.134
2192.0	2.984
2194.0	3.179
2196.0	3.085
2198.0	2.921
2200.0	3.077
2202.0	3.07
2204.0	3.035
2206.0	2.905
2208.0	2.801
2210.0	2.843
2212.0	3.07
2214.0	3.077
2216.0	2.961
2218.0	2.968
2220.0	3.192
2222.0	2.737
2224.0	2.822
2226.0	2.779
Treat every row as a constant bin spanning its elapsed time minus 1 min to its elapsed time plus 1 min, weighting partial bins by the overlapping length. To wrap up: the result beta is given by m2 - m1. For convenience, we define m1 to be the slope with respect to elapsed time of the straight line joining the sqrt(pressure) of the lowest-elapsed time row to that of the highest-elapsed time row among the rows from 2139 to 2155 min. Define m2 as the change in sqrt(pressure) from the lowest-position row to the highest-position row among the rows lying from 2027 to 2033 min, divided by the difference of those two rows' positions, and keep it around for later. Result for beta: -0.012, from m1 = 0.001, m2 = -0.011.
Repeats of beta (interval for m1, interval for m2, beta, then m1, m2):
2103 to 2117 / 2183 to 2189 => -0.010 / -0.005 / -0.015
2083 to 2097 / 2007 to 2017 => -0.028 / 0.010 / -0.018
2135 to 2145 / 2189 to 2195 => 0.001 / 0.002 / 0.003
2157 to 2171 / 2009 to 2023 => -0.002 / -0.008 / -0.010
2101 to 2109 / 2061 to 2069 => 0.000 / -0.007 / -0.007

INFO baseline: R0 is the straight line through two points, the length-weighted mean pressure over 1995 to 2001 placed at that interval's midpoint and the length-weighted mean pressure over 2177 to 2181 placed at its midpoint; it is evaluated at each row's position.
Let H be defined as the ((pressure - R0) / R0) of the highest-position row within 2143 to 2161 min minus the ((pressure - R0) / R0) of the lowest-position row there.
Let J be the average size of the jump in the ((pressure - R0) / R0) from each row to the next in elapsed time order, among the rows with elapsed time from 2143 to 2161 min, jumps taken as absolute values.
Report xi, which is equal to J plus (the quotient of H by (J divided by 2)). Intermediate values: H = -0.04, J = 0.069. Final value -1.1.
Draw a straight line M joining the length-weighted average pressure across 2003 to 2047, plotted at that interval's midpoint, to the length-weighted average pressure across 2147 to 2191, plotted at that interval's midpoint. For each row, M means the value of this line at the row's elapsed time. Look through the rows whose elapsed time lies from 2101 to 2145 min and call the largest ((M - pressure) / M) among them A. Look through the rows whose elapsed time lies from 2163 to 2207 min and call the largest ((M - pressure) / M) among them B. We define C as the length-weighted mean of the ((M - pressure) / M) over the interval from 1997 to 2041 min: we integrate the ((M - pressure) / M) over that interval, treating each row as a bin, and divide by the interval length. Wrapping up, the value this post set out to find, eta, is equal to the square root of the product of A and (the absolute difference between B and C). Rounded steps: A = 0.0956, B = 0.059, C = -0.03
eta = 0.091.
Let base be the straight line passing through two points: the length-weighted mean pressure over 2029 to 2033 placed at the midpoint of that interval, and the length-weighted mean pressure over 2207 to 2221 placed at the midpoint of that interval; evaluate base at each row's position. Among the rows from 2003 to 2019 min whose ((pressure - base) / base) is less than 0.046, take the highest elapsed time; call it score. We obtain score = 2018.0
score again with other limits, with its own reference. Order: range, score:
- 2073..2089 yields 2086.0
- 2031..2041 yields 2040.0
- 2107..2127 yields 2126.0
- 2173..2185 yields 2184.0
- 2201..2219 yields 2218.0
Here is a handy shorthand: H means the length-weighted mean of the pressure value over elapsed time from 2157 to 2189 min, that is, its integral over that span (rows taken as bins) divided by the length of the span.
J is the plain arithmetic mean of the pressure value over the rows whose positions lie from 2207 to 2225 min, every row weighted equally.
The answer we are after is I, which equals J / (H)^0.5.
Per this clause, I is 1.69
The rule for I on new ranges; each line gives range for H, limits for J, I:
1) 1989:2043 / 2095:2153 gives 1.66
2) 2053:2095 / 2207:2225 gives 1.70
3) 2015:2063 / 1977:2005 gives 1.90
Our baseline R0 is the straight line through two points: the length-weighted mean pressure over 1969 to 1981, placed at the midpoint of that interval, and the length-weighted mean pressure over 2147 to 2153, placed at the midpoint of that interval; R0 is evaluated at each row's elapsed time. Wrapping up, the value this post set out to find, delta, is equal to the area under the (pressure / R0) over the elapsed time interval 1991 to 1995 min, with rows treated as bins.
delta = 4.23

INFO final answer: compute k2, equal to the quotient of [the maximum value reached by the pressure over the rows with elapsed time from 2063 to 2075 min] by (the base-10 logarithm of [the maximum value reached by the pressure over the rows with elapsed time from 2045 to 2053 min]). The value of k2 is 6.50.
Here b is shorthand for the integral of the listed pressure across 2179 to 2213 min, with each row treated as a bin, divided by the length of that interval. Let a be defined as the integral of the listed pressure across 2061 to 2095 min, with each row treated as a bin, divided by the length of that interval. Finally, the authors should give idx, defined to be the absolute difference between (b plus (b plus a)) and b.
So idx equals 6.00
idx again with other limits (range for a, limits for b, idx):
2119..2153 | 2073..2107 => 6.01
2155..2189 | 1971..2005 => 6.31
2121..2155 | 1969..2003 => 6.26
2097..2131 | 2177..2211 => 6.04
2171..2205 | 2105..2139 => 6.07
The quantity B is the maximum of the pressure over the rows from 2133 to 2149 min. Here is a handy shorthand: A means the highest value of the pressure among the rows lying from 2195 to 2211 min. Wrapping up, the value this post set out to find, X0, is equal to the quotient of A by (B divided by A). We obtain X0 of 3.0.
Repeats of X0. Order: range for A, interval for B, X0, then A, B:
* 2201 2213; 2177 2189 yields 3.0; 3.07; 3.121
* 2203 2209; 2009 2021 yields 2.7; 3.035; 3.47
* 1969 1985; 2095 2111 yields 3.3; 3.276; 3.289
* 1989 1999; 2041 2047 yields 3.8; 3.569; 3.346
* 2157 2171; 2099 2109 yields 3.2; 3.185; 3.192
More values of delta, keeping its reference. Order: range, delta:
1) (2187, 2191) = 4.13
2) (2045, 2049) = 3.83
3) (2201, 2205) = 4.25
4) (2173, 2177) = 4.25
